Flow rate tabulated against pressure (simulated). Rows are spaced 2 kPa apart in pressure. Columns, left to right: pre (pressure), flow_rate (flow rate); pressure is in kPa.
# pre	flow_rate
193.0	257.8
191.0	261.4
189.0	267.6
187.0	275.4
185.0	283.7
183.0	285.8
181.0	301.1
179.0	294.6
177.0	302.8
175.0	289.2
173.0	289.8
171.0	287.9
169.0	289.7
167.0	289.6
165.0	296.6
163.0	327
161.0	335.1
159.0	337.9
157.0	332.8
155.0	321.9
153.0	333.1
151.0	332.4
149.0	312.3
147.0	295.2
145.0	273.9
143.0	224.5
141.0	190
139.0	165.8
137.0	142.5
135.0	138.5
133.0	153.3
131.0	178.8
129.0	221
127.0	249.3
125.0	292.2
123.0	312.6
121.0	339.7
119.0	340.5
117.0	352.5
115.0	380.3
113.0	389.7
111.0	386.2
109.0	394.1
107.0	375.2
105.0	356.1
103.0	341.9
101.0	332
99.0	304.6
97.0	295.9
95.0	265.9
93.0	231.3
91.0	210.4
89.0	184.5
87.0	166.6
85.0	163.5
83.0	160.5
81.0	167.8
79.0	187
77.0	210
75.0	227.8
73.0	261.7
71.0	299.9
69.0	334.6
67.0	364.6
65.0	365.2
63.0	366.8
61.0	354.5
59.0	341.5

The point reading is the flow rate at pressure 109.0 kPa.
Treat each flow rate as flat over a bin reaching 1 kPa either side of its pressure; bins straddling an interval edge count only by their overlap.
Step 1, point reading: 394.1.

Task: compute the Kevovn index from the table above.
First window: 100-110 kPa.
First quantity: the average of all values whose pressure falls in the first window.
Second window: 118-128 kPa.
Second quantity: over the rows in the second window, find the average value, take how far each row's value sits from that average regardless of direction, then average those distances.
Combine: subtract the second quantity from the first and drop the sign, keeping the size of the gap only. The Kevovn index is 331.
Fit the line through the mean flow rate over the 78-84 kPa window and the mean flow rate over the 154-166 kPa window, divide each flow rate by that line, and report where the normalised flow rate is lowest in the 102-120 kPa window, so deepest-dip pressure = 119.0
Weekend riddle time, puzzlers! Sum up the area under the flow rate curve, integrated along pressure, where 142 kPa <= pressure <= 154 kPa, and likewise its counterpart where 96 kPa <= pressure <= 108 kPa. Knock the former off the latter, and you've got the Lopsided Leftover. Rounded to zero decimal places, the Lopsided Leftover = 469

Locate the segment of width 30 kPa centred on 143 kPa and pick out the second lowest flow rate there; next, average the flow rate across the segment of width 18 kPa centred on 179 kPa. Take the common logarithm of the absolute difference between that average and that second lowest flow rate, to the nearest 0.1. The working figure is 2.2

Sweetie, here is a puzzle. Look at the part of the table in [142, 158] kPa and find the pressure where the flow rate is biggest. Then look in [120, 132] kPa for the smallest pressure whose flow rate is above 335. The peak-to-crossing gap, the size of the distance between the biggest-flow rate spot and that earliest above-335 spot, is 32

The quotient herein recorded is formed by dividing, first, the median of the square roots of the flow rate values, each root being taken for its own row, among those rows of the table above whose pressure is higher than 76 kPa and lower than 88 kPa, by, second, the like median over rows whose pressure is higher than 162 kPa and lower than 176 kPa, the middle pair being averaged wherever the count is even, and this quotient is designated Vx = 0.76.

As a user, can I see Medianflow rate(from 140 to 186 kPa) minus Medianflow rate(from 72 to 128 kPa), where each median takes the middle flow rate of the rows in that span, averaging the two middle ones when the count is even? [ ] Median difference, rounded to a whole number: 1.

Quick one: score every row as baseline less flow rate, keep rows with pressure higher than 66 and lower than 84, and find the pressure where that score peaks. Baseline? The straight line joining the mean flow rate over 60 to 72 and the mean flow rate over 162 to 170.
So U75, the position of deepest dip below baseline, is 83.0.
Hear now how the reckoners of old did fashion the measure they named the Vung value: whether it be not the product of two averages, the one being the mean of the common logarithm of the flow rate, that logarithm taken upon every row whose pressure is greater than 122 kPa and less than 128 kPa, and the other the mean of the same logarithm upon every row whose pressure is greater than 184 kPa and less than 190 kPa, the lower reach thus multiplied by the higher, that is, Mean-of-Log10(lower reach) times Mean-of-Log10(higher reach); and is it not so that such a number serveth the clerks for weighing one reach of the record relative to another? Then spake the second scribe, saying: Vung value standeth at 6.0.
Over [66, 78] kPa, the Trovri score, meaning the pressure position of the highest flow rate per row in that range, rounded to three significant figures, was 67.0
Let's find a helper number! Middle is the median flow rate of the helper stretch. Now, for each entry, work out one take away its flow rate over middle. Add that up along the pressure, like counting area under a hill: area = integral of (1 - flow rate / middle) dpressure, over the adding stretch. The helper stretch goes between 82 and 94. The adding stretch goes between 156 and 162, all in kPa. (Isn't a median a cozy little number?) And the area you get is -5.5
